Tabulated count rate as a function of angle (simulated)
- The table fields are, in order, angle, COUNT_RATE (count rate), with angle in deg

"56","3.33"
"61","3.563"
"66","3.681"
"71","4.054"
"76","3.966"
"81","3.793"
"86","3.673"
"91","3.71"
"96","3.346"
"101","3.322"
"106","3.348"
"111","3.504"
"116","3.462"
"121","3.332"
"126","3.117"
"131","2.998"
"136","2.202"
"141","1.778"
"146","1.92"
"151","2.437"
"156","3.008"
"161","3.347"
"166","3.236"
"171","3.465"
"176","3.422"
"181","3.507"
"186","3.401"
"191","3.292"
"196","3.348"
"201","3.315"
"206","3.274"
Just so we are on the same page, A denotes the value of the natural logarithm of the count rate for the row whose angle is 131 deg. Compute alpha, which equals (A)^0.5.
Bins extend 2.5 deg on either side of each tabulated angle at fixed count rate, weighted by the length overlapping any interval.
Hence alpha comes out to 1.05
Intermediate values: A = 1.10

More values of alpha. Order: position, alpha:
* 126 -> 1.07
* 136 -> 0.89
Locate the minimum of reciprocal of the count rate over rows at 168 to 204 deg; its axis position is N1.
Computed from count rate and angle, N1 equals 181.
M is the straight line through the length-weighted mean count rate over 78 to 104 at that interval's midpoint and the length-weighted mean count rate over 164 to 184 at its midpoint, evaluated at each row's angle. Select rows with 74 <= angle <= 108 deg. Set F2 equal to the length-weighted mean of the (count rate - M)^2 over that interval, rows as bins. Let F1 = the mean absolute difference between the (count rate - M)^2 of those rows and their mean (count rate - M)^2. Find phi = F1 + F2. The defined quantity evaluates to 0.07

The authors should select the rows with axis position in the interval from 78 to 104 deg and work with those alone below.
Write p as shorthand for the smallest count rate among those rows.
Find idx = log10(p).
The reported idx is 0.521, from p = 3.322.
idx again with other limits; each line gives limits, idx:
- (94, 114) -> 0.521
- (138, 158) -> 0.250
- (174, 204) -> 0.517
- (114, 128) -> 0.494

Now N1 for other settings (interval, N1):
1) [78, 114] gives 81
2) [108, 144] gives 111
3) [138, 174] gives 171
